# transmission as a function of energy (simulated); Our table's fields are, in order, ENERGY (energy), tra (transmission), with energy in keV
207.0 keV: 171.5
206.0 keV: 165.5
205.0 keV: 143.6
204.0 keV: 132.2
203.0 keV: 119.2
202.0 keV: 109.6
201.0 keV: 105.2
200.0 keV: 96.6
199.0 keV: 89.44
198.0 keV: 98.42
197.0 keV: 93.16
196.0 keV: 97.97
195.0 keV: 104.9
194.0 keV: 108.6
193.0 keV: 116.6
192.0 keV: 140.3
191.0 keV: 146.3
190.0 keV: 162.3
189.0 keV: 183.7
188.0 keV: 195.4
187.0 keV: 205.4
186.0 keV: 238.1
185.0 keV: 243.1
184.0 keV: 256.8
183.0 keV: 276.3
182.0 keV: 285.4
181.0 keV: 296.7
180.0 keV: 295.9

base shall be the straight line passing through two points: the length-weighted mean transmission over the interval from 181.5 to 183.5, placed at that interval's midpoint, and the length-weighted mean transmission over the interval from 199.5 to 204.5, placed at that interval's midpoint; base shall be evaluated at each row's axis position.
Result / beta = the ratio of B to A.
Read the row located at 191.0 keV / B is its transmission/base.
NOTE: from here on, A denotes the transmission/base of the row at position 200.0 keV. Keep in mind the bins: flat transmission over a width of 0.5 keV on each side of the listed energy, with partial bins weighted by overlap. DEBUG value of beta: 0.9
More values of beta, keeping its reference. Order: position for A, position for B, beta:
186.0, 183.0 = 1.1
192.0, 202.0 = 1.4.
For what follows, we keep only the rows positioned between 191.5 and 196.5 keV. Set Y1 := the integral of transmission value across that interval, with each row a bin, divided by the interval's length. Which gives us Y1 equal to 114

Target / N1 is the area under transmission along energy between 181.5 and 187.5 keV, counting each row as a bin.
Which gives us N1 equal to 1505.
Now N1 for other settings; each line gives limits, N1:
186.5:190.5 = 747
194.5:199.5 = 484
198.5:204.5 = 652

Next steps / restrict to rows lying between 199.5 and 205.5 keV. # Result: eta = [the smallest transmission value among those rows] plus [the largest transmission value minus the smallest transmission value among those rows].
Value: 144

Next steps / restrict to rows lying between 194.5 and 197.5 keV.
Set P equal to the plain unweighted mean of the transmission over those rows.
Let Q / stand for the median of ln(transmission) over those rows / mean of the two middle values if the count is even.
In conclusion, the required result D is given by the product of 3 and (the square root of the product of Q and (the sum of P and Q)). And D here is 65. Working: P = 99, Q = 4.6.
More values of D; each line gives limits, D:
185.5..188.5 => 102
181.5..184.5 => 119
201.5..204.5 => 73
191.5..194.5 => 74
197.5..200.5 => 64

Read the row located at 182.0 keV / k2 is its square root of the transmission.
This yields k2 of 17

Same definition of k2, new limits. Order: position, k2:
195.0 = 10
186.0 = 15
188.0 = 14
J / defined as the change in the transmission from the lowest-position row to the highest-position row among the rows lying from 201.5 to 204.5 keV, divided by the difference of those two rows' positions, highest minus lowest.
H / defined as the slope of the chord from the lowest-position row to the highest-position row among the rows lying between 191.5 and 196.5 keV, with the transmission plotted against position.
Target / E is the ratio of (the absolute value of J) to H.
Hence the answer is -1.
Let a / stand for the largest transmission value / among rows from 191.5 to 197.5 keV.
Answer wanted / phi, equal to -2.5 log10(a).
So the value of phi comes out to -5.4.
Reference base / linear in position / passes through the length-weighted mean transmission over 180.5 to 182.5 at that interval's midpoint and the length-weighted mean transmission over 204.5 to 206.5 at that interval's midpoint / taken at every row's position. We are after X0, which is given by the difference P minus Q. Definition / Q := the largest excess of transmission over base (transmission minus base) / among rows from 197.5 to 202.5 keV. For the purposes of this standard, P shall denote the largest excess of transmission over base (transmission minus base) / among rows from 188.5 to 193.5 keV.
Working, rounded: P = -65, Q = -65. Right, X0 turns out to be 0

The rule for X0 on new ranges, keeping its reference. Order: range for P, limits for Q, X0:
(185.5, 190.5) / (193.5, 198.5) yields 71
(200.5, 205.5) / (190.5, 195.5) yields 77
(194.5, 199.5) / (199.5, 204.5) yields -68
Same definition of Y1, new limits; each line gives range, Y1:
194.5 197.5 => 99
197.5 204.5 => 107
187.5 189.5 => 190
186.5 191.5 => 179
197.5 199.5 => 94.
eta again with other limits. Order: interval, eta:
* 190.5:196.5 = 146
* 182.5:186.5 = 276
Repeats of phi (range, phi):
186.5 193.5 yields -5.8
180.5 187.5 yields -6.2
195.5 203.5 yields -5.2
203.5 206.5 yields -5.5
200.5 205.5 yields -5.4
